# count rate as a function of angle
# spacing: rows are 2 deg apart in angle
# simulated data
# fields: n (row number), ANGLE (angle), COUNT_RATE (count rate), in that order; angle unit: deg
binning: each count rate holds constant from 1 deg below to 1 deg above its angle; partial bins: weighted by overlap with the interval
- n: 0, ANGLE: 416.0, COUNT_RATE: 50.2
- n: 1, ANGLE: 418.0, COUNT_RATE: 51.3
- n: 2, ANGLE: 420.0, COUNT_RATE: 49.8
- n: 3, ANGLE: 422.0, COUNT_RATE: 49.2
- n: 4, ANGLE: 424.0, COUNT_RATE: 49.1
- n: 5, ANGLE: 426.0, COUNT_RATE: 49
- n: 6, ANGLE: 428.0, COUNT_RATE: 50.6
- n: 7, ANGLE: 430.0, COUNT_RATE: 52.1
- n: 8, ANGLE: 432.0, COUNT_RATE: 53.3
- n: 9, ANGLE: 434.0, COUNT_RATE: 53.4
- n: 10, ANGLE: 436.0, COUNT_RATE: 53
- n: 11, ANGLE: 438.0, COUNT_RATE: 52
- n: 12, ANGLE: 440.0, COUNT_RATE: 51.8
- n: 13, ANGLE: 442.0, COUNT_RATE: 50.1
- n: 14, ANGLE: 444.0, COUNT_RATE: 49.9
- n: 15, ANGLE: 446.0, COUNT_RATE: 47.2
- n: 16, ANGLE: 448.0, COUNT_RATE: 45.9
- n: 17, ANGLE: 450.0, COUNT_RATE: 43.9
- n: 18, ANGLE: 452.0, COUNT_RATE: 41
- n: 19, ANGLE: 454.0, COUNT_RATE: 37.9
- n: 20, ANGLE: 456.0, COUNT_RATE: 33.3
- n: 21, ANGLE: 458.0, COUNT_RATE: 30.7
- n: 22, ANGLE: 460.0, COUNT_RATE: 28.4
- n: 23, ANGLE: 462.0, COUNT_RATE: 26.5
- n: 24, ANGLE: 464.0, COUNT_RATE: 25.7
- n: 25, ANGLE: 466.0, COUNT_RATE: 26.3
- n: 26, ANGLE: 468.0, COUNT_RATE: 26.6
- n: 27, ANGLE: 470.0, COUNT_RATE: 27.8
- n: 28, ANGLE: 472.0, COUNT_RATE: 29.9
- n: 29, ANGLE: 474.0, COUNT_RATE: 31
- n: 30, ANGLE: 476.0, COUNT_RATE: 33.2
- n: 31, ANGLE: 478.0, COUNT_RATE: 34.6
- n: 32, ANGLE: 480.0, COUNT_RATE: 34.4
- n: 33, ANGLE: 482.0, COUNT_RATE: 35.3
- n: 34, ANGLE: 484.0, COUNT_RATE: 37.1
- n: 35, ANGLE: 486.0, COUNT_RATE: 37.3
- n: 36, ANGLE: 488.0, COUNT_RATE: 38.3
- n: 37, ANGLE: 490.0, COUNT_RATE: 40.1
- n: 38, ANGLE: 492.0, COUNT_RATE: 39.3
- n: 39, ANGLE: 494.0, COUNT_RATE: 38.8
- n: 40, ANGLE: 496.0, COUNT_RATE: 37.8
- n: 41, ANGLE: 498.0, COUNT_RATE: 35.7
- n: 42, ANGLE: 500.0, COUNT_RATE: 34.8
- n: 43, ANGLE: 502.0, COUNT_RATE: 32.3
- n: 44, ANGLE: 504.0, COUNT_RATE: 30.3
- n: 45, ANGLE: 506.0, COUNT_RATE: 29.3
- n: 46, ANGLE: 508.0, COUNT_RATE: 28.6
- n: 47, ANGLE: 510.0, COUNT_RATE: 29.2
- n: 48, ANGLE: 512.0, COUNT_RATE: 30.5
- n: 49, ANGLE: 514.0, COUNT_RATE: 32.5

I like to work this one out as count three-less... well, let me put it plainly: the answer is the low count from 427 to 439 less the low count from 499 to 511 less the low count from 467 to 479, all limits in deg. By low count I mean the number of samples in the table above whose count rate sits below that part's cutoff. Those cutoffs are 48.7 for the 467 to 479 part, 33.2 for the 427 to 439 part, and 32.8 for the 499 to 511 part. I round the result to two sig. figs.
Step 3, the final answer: -11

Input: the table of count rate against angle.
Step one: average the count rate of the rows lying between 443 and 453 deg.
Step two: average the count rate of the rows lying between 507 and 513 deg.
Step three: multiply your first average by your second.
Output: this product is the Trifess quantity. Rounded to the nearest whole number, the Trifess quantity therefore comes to 1342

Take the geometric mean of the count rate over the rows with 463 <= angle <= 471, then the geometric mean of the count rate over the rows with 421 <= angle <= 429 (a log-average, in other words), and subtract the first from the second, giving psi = 23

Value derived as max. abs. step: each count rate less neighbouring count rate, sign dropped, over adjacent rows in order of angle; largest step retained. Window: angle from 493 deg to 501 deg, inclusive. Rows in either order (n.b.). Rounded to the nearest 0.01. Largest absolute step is 2.10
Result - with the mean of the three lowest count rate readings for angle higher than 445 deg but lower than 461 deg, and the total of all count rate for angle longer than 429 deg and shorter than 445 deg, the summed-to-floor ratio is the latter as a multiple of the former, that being 13.5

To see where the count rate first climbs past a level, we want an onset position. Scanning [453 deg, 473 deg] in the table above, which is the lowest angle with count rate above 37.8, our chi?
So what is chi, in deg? 454.0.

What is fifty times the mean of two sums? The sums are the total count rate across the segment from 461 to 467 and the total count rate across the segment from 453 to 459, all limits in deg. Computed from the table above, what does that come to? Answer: 4510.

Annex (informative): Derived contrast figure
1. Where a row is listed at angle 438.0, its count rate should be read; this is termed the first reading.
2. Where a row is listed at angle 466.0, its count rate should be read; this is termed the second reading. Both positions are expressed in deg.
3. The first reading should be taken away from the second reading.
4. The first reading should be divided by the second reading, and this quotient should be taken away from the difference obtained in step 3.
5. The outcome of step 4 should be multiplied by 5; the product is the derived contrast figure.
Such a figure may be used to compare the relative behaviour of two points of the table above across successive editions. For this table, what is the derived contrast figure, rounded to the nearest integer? -138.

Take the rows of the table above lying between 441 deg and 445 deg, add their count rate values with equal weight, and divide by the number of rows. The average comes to 50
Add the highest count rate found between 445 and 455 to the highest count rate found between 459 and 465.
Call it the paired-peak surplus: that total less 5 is 71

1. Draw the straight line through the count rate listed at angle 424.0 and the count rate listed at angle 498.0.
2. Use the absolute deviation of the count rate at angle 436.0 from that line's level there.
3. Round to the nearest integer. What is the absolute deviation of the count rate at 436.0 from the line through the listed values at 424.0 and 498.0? 6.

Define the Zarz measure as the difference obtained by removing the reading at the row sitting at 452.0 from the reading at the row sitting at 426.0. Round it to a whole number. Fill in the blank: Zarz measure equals 8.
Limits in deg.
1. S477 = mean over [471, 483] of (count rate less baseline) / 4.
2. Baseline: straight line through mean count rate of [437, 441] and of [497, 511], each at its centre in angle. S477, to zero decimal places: -2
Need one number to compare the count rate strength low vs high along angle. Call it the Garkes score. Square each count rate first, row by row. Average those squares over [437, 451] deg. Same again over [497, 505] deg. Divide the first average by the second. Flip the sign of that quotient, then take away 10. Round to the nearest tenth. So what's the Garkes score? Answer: -12.1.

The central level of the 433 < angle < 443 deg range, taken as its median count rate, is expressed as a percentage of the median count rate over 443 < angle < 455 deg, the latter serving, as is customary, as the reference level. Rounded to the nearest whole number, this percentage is 116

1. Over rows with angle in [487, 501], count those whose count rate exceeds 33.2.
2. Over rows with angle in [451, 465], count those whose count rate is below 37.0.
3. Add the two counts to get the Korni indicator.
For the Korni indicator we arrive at 12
